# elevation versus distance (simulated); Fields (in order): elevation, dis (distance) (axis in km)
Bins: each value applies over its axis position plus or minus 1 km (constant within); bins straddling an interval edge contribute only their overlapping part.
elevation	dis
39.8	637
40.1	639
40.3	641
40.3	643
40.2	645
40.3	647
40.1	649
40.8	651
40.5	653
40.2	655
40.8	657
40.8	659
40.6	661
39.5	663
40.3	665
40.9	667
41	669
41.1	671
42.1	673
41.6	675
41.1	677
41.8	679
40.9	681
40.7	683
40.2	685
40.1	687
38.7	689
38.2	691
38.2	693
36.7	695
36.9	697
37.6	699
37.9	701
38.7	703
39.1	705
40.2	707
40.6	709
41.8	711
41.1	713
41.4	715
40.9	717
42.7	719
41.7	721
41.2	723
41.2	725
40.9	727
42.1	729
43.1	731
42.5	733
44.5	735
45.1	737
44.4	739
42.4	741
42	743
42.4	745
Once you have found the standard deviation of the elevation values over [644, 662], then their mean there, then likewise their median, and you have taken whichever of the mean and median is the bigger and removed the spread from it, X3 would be 40.2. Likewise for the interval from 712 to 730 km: 40.9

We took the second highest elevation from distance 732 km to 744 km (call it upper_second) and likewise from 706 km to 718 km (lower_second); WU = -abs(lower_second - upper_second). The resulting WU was -3.1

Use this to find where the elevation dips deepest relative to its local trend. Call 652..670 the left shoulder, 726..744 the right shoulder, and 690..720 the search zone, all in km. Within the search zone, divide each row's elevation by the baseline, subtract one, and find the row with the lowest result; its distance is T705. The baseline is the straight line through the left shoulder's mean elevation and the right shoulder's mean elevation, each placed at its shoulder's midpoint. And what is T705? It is 695 km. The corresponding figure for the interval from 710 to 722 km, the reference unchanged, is 717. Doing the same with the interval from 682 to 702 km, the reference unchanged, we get 695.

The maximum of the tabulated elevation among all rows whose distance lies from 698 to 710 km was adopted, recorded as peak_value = 40.6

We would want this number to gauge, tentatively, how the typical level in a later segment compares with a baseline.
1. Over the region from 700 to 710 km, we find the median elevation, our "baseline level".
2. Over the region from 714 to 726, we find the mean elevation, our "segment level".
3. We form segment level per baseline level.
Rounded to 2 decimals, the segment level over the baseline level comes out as 1.06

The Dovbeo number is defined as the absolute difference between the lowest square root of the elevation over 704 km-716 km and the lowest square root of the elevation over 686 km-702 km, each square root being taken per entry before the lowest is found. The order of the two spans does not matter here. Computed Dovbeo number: 0.19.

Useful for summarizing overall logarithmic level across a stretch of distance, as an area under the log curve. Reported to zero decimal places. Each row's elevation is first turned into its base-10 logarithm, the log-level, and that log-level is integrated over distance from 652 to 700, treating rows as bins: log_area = 77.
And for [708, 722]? 23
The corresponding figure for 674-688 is 23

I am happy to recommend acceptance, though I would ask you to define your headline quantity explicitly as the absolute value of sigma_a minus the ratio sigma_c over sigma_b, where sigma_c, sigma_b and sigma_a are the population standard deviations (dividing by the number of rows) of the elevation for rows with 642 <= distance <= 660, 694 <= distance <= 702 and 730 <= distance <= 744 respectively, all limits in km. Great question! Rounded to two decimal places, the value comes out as 0.58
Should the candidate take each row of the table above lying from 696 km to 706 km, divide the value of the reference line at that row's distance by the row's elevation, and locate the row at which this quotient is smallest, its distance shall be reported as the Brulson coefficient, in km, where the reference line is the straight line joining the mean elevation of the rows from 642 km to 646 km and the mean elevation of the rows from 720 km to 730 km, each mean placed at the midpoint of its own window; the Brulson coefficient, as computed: 705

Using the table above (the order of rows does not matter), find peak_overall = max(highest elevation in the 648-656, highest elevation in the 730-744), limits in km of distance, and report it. 45.1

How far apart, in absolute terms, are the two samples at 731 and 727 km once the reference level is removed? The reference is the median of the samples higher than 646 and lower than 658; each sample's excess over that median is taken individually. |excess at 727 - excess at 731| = 2.2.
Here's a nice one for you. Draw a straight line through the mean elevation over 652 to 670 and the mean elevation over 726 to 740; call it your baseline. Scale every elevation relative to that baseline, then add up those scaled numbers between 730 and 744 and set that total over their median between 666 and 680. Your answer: 7.0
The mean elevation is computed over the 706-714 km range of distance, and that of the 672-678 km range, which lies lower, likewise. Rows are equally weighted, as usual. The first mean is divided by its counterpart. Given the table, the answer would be 0.98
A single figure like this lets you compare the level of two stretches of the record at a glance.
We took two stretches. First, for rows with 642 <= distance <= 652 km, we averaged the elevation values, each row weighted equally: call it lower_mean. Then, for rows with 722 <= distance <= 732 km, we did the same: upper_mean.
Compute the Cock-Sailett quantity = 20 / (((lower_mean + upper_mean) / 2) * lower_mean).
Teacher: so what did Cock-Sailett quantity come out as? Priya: 0.0121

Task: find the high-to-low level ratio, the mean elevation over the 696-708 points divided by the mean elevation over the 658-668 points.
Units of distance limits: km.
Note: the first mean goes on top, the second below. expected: 0.95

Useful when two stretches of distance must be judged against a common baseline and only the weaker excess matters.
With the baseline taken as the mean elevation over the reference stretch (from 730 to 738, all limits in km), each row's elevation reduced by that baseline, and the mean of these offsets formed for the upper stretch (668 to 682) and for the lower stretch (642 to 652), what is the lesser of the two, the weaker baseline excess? -3.5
